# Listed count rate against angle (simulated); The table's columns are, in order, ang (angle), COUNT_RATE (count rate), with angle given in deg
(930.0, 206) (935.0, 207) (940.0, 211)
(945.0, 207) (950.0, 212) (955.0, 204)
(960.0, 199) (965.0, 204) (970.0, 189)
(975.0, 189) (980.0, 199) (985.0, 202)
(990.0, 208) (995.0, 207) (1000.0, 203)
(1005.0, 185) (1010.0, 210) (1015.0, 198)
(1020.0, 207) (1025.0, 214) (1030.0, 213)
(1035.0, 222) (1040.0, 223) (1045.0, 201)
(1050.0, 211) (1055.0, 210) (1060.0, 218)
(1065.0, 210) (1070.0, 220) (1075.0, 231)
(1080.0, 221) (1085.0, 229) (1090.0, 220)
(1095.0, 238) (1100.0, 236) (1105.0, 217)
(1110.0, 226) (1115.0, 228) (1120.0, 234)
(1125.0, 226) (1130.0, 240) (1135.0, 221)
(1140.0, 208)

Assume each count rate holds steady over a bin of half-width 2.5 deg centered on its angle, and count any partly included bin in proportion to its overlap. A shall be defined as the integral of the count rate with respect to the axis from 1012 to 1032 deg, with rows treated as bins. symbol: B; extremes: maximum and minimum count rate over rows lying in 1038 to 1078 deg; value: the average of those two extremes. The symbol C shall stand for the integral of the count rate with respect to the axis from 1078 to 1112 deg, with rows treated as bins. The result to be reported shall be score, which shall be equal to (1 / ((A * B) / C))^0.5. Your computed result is 0.093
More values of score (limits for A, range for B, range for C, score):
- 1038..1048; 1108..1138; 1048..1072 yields 0.103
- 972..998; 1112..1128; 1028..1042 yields 0.051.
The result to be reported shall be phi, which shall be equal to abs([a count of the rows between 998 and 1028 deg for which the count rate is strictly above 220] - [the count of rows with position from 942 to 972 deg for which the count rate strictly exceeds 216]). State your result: 0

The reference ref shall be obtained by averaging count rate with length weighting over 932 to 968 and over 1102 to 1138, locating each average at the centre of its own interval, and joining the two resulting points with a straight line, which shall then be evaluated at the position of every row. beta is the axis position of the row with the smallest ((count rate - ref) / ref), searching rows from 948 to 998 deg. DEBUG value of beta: 975.0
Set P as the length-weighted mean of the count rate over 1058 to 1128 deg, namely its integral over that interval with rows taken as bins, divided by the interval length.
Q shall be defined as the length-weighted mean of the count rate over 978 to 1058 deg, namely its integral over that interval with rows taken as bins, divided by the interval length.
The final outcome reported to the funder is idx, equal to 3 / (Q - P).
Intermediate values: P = 225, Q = 207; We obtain -0.16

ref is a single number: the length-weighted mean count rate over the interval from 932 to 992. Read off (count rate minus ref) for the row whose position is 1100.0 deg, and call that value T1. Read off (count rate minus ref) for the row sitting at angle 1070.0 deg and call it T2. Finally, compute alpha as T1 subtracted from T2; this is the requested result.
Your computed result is -16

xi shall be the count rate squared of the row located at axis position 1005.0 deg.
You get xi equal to 34225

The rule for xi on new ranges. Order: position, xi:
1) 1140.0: 43264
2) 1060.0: 47524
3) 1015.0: 39204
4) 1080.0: 48841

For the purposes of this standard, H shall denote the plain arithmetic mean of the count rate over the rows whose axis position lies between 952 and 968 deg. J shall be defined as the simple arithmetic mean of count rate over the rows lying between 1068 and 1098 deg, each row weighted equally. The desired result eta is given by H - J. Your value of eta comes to -24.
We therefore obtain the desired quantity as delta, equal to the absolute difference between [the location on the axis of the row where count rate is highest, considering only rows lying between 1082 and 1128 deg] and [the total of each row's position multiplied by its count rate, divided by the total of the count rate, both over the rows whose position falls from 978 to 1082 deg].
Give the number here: 64.0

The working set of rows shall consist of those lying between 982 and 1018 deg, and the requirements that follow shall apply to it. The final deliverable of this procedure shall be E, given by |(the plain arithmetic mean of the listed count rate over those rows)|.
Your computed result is 202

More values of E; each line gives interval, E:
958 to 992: 199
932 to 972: 204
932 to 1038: 204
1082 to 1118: 228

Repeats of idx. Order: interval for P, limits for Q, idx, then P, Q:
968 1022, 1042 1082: 0.19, 200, 215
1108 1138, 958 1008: -0.10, 229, 199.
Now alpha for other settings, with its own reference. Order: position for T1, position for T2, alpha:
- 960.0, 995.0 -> 8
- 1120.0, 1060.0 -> -16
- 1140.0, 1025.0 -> 6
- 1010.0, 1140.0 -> -2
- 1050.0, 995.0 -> -4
